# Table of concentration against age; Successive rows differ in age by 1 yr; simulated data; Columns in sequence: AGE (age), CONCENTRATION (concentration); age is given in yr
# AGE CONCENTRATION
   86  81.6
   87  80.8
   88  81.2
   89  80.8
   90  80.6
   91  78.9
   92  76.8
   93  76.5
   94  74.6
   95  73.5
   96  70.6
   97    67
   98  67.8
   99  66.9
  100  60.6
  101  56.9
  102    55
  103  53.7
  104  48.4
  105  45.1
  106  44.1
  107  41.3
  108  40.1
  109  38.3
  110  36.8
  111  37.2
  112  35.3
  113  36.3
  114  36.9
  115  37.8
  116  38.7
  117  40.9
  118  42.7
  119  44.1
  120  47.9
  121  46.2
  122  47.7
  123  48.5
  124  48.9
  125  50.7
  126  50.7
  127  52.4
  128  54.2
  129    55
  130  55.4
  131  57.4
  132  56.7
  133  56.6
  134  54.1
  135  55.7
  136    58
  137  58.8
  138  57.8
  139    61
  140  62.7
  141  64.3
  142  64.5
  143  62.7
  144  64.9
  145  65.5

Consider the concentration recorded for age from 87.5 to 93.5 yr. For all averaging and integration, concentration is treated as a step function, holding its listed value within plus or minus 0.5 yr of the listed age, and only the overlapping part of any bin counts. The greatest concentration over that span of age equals 81.2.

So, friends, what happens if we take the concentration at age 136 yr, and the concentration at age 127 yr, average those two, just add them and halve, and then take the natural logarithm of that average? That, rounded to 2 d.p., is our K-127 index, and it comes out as 4.01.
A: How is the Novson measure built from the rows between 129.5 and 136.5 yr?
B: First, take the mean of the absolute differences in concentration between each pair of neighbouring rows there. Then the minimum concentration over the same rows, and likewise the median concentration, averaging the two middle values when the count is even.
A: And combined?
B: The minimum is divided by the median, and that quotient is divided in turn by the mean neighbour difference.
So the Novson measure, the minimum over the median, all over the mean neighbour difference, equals 0.62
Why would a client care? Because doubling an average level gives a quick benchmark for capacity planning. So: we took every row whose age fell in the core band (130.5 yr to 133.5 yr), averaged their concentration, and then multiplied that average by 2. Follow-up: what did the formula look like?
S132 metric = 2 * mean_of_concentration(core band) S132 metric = 114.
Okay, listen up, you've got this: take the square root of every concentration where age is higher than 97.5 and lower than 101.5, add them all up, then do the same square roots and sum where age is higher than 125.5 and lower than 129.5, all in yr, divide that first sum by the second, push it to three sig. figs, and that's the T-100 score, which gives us 1.09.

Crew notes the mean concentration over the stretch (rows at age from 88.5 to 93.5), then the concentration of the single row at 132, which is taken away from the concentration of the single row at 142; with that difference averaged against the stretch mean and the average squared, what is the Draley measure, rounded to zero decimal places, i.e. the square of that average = 1871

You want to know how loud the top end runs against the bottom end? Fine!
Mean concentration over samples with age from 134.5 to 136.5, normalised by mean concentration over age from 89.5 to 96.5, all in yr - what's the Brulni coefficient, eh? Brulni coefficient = 0.75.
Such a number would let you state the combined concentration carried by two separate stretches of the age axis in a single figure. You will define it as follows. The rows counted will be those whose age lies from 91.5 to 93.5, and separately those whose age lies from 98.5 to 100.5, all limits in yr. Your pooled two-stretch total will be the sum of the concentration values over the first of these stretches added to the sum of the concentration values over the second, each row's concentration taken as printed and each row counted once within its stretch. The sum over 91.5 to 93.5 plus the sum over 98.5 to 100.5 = 281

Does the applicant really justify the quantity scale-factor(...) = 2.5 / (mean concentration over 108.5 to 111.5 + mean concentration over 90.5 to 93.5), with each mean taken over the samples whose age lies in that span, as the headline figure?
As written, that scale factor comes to 0.022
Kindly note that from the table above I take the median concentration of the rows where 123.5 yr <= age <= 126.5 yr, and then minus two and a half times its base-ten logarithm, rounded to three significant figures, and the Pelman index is -4.26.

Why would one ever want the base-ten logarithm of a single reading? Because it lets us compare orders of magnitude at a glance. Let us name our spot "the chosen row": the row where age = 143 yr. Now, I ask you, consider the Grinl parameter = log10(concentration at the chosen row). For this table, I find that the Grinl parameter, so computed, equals 1.80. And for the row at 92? 1.89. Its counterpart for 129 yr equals 1.74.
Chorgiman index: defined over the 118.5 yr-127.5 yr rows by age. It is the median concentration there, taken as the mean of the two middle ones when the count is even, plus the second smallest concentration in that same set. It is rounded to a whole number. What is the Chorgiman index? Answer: 95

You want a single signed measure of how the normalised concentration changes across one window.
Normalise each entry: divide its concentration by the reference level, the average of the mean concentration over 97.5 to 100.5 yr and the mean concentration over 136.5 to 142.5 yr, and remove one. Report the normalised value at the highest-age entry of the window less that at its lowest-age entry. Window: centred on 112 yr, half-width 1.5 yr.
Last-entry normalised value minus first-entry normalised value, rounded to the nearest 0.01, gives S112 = -0.01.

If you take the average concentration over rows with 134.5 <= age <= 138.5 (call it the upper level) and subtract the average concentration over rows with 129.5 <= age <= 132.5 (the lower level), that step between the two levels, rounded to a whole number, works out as 1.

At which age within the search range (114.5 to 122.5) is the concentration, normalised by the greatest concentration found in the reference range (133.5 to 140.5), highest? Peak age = 120 yr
